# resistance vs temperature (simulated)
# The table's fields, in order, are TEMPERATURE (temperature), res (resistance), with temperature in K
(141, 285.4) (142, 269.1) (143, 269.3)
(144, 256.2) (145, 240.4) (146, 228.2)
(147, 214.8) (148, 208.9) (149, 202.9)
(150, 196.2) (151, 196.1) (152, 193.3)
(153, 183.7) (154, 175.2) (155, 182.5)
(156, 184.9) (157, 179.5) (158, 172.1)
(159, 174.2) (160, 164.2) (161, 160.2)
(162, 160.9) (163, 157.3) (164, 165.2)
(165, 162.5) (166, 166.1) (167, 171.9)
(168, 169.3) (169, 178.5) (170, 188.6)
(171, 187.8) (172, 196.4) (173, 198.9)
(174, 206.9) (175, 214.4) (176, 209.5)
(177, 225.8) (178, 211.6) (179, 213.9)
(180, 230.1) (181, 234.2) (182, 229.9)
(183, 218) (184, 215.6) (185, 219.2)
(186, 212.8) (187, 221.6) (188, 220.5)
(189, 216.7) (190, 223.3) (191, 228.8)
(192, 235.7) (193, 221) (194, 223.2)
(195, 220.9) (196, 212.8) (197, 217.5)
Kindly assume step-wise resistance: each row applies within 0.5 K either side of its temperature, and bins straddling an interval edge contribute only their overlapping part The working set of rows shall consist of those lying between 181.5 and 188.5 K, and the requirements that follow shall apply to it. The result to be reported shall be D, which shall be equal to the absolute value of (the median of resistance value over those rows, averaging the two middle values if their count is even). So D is 219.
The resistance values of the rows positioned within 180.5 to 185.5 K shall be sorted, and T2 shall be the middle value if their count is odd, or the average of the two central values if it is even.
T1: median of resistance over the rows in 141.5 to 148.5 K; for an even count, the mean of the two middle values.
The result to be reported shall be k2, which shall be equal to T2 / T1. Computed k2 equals 0.91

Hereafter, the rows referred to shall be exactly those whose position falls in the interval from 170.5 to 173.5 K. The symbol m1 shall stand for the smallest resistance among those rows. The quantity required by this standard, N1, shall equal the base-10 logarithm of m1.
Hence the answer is 2.27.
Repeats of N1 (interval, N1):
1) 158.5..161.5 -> 2.20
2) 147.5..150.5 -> 2.29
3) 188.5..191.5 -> 2.34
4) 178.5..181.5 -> 2.33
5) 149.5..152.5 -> 2.29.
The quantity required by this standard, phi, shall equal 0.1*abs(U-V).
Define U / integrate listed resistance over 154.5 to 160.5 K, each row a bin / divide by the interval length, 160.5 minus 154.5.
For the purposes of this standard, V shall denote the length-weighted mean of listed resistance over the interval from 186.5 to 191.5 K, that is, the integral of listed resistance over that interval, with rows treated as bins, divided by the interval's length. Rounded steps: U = 176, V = 222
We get 4.6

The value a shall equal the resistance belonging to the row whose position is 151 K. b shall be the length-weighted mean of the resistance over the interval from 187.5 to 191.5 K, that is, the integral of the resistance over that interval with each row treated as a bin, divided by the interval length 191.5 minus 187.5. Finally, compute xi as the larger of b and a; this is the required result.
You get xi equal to 222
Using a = 196.1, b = 222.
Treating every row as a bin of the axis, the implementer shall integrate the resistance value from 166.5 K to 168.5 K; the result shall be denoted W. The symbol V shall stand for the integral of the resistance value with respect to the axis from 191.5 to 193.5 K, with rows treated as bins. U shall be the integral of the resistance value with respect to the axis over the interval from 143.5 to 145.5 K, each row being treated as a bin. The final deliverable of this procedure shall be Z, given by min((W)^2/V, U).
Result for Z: 255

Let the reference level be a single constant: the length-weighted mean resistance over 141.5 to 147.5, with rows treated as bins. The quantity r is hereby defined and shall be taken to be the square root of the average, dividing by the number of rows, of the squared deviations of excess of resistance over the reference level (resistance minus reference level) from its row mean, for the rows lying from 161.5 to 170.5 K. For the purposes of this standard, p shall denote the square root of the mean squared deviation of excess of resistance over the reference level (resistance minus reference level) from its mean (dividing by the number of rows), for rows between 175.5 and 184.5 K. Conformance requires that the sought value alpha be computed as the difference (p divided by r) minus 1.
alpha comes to -0.06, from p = 8.6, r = 9.1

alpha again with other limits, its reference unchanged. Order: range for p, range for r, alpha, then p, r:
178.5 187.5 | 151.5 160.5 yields -0.08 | 7.4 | 8.0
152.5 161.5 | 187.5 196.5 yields 0.30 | 8.1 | 6.3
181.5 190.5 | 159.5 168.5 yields 0.09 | 4.7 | 4.3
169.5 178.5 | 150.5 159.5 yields 0.52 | 11.8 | 7.8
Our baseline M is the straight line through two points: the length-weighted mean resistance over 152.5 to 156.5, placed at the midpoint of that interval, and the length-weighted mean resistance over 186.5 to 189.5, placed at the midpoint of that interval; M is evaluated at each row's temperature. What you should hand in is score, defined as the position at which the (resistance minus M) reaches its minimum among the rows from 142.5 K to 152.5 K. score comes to 152 K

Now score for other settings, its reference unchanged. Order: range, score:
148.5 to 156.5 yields 154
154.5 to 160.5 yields 160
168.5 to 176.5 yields 169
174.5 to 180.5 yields 178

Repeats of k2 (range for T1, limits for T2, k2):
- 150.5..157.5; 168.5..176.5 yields 1.08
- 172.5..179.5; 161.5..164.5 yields 0.76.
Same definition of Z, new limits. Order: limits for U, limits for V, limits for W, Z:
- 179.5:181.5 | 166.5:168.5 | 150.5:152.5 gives 444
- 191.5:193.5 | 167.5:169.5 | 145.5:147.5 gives 457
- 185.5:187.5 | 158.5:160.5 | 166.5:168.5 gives 344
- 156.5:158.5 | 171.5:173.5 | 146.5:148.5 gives 352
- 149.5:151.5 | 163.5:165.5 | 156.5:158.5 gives 377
